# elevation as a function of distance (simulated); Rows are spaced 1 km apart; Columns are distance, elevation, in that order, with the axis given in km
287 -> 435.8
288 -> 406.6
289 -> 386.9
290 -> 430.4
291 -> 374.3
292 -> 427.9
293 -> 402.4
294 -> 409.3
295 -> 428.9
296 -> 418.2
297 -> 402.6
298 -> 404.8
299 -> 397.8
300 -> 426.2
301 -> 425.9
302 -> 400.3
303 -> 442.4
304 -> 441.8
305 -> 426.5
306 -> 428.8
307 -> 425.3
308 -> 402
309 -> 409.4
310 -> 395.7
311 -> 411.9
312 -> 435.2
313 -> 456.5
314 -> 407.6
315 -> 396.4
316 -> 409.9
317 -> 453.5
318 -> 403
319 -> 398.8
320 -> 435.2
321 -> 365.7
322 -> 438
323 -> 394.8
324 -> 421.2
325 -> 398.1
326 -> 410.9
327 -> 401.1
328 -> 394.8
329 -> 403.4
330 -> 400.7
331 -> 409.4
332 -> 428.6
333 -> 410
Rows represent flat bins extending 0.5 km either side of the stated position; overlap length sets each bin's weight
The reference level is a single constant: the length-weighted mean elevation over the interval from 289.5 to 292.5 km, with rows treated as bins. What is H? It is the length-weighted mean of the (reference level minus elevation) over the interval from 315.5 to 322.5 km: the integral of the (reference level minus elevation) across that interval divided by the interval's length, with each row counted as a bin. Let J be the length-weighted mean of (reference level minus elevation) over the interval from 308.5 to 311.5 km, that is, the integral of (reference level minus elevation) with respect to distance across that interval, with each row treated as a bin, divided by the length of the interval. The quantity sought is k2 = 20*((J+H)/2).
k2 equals 12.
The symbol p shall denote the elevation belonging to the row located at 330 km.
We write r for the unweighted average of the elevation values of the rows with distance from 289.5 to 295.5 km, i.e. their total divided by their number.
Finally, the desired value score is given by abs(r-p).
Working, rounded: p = 400.7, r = 412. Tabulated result 11.5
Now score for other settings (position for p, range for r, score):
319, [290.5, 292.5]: 2.3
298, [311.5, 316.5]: 16.3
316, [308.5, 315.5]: 6.2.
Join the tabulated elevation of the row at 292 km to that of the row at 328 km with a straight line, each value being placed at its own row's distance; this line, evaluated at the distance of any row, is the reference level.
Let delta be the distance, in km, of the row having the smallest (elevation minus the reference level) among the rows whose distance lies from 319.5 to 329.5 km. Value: 321 km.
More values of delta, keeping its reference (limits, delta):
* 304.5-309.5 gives 308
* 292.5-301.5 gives 293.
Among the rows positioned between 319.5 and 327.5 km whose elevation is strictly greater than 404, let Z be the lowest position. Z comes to 320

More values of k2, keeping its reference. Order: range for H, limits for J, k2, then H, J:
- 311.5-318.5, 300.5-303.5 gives -243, -12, -12.0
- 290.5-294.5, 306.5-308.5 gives 46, 7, -2.8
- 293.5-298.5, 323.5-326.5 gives -11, -2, 0.8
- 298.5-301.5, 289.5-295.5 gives -71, -6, -1.3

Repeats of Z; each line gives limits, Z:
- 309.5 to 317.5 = 311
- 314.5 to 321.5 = 316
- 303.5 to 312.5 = 304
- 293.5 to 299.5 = 294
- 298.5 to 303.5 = 300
